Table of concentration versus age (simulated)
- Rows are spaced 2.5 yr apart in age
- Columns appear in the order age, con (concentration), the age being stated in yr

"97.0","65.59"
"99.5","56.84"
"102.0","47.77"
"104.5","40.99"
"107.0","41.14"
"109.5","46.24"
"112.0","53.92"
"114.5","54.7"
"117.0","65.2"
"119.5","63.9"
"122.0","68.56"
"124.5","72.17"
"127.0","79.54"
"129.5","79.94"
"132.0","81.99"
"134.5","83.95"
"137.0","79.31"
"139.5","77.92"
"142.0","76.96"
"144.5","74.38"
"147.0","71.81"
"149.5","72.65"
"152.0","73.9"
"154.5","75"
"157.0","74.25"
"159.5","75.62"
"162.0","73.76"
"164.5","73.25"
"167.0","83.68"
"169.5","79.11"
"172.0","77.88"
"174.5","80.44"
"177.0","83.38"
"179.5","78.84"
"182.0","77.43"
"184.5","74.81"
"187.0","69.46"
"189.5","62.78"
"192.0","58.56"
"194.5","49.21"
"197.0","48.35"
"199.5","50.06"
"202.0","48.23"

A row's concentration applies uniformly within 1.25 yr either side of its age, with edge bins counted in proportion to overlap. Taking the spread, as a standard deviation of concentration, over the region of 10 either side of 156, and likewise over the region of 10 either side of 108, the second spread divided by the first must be 6.8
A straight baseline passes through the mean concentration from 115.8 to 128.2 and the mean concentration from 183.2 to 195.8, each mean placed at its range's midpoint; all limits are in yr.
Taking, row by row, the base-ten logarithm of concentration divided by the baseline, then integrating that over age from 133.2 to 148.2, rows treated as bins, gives 0.8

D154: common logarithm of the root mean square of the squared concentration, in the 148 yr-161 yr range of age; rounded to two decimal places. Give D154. 3.74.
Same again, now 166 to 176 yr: 3.81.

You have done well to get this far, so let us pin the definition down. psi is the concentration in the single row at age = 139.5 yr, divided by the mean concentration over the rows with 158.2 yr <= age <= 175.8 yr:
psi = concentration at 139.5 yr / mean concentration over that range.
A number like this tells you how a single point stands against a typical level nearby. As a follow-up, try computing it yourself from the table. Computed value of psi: 1.00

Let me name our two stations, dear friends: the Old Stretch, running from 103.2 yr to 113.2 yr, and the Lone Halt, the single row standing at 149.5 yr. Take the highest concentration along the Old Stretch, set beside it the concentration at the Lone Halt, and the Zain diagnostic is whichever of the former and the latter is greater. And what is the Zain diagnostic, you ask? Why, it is 73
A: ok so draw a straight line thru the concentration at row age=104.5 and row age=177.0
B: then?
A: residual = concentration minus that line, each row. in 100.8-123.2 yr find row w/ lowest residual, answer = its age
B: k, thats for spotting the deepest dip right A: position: 107.0 yr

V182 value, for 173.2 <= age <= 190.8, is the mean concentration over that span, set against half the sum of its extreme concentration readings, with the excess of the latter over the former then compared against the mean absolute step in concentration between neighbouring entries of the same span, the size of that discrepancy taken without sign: 6.1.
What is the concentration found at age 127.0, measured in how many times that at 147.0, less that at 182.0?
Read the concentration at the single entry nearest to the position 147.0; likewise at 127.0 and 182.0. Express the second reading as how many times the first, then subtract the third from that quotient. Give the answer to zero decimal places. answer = -76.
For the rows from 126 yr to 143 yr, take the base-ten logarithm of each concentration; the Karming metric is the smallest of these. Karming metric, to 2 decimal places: 1.89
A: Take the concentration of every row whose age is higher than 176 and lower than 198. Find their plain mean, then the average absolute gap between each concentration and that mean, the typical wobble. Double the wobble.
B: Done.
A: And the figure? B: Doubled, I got 22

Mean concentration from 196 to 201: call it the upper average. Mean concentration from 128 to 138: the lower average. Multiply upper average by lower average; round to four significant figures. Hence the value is 4000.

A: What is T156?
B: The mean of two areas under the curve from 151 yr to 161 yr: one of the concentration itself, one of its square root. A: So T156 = 417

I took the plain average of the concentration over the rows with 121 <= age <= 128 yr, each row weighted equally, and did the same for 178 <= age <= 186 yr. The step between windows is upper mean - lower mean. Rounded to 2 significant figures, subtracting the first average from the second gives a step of 3.6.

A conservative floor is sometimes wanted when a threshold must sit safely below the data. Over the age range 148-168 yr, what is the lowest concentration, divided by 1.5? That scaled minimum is 48.4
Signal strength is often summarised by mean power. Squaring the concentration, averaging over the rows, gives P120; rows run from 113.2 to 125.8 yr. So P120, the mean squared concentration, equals 4247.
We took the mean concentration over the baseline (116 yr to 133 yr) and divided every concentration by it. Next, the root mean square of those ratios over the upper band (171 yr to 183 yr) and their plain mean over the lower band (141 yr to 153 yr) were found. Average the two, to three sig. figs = 1.05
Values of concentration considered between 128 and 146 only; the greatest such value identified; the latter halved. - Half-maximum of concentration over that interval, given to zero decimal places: 42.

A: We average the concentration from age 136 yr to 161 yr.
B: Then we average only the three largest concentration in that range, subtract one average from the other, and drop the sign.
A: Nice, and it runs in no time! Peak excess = 2.9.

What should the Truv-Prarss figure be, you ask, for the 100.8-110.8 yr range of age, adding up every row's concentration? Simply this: 176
